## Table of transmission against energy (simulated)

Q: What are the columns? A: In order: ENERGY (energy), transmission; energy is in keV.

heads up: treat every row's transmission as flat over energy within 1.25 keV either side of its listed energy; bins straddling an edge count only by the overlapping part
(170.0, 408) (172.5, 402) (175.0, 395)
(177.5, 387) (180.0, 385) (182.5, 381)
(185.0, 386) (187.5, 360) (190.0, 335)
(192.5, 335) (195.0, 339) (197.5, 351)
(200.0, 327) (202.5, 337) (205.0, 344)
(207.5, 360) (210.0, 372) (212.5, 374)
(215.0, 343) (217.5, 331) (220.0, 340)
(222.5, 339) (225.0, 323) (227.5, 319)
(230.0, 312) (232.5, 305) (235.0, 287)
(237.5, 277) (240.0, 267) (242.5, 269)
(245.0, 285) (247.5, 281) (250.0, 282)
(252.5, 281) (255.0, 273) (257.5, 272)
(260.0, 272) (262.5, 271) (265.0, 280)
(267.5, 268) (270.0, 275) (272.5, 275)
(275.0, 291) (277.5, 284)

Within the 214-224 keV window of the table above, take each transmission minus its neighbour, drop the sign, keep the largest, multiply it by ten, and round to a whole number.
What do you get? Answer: 120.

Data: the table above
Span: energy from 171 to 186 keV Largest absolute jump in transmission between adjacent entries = 8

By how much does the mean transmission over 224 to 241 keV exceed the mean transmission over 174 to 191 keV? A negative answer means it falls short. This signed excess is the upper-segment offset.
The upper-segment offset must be -77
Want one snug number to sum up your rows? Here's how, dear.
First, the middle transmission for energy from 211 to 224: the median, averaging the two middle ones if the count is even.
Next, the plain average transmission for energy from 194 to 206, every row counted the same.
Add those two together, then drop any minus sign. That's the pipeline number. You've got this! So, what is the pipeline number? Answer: 680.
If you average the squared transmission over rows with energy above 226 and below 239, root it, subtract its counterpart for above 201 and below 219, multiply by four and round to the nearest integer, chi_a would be -206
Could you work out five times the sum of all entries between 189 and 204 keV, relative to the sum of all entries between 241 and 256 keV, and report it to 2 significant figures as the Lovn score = 6.1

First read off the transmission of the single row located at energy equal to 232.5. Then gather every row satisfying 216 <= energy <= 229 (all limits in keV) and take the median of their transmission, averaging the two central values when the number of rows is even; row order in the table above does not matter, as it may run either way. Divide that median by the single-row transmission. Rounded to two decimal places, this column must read 1.09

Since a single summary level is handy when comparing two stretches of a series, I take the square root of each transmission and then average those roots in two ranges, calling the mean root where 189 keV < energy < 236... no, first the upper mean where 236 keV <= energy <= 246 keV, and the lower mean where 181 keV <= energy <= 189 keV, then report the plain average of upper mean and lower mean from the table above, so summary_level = 18.0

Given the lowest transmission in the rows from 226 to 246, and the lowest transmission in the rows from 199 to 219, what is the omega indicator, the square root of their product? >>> 295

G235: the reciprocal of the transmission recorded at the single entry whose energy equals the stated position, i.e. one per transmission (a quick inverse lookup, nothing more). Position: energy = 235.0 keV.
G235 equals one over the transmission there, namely 0.0035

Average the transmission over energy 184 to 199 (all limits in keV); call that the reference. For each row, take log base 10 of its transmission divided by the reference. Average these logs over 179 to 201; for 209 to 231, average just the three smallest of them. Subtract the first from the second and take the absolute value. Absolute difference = 0.048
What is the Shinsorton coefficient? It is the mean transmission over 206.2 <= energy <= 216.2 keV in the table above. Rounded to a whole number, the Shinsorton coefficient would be 362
